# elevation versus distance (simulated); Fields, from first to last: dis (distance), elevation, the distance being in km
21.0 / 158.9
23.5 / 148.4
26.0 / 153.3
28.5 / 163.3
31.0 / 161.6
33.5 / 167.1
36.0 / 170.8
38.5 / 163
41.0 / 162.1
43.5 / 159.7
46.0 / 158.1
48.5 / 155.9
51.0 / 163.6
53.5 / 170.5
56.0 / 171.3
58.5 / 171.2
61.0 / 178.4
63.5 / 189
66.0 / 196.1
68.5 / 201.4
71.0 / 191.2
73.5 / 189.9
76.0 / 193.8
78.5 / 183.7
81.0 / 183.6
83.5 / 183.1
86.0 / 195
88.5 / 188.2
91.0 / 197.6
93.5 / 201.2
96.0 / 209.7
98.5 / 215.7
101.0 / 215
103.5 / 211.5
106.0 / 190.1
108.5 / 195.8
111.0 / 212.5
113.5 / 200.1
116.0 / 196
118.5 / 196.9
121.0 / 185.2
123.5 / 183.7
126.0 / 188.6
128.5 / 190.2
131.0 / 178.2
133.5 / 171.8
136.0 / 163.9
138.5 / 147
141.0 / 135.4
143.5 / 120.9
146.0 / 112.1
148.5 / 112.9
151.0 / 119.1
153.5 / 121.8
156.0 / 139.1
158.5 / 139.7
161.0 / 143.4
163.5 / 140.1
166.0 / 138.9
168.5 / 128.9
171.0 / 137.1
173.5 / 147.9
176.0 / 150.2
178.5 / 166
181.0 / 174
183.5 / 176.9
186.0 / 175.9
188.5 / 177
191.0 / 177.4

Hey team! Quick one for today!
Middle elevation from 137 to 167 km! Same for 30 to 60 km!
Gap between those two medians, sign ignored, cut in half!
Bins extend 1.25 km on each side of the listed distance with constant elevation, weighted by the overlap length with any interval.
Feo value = 13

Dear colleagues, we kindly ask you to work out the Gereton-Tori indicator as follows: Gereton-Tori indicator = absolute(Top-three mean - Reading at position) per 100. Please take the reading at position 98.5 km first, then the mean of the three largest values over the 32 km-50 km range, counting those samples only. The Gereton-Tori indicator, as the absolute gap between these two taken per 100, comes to 0.49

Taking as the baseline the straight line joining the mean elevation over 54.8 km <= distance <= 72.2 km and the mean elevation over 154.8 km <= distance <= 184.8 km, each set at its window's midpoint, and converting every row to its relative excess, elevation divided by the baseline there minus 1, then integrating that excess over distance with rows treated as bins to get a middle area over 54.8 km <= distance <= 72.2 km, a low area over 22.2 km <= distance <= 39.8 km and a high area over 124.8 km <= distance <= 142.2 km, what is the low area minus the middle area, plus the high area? -2.5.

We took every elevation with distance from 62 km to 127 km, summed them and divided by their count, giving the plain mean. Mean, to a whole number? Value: 196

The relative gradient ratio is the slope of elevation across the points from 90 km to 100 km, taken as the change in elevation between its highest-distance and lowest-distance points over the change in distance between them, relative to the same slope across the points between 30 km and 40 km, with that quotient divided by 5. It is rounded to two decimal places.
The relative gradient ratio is 2.59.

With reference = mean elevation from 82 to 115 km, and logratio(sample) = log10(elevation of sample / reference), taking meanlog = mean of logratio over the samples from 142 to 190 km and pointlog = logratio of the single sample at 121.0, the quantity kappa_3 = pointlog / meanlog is 0.2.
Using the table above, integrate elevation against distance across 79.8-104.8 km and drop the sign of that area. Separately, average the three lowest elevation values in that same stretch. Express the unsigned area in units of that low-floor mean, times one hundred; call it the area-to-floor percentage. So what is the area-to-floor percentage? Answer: 2704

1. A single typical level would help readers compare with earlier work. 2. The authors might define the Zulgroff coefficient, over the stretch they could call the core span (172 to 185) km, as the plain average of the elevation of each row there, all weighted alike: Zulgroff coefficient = 163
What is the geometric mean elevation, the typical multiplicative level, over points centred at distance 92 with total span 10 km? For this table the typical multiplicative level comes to 199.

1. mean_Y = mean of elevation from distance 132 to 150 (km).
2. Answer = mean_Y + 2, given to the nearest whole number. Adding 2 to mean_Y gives 140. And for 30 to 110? 186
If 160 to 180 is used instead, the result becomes 146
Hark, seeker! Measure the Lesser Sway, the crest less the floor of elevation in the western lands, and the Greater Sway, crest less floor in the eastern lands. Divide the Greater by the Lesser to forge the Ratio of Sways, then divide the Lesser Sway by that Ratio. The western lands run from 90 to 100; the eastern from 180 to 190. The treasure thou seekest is 109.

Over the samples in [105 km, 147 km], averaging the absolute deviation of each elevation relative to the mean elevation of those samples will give 23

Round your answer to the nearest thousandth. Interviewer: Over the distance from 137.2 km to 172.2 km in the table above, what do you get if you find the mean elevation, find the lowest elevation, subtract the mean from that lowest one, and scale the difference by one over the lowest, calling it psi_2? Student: -0.170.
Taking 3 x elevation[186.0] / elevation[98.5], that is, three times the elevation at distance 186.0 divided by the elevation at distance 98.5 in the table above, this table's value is 2.4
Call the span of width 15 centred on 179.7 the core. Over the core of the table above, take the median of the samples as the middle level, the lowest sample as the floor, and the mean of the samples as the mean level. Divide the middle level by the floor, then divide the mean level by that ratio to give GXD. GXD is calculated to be 144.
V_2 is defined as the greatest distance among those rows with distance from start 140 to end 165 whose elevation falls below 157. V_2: 163.5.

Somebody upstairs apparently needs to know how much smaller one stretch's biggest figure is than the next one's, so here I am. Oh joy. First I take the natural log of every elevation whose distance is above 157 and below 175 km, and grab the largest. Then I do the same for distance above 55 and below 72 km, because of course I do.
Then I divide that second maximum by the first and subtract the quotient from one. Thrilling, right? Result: -0.06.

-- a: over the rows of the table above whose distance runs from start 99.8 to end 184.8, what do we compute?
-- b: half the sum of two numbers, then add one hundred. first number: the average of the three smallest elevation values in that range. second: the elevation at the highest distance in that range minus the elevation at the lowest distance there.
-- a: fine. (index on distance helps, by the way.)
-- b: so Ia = 138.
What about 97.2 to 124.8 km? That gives 177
